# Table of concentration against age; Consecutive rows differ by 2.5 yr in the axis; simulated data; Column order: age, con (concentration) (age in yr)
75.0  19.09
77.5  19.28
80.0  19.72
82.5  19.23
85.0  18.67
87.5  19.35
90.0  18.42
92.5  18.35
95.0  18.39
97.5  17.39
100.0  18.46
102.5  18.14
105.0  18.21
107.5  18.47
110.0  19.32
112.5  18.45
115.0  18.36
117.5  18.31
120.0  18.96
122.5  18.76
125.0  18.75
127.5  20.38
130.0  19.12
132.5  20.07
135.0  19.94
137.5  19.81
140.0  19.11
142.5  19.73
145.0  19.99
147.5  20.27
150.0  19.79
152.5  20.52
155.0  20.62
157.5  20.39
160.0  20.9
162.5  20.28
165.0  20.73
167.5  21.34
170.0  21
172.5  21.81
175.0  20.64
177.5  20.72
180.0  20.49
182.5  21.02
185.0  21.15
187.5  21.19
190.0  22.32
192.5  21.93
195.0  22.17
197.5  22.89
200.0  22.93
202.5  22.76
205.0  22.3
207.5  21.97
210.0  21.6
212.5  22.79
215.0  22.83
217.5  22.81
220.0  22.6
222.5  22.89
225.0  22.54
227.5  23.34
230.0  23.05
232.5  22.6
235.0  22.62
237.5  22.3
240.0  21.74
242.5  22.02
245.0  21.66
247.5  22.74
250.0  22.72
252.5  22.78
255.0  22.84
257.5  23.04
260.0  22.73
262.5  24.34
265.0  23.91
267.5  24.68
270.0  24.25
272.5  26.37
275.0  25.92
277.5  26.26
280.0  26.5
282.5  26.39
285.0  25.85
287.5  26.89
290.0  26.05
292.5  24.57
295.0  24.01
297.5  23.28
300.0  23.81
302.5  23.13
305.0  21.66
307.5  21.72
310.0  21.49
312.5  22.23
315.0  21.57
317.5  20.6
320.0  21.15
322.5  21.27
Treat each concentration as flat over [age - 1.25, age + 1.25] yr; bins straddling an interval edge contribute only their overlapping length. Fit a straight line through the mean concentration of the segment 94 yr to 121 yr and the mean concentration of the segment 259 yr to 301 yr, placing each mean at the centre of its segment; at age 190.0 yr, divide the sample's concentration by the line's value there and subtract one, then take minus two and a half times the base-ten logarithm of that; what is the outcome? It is 3.7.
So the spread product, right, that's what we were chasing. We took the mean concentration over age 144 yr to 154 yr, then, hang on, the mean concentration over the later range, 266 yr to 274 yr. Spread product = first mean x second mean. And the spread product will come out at 506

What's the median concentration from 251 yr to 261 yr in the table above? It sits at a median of 22.8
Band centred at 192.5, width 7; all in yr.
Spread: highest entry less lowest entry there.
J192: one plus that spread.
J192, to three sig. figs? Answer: 1.39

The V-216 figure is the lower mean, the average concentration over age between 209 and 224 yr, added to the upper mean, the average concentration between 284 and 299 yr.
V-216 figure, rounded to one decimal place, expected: 47.7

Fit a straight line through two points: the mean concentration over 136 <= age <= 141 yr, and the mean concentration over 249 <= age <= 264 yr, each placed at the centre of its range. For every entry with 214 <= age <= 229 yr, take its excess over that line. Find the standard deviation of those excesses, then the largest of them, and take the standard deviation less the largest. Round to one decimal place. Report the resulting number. -0.9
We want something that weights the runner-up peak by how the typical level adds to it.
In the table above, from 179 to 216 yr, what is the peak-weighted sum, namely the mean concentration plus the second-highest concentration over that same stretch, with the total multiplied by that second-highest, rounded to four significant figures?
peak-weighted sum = 1028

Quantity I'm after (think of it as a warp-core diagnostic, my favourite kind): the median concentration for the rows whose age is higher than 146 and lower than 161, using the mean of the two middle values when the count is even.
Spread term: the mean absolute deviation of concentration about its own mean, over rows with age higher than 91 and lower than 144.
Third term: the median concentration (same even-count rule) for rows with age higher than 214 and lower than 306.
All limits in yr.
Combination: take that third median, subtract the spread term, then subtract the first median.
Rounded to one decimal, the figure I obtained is 2.0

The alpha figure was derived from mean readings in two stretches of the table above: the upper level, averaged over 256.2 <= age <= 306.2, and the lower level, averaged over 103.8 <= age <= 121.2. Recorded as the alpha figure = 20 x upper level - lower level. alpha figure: 475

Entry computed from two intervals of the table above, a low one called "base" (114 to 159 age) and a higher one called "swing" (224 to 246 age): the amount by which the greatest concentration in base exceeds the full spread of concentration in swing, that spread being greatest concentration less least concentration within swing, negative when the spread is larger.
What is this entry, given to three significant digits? 18.9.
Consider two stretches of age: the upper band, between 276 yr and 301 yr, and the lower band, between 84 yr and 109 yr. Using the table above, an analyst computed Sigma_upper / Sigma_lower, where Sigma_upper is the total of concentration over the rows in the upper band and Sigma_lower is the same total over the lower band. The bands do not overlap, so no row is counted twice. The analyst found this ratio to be 1.38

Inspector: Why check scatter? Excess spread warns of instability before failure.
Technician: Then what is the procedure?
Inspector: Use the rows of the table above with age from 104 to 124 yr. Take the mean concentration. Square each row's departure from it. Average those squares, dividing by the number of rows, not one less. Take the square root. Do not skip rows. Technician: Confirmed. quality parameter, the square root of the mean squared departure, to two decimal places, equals 0.35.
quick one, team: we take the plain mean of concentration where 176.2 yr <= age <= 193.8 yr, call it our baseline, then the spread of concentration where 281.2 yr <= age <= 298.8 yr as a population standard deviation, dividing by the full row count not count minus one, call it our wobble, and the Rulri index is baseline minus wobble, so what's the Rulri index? 20.0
